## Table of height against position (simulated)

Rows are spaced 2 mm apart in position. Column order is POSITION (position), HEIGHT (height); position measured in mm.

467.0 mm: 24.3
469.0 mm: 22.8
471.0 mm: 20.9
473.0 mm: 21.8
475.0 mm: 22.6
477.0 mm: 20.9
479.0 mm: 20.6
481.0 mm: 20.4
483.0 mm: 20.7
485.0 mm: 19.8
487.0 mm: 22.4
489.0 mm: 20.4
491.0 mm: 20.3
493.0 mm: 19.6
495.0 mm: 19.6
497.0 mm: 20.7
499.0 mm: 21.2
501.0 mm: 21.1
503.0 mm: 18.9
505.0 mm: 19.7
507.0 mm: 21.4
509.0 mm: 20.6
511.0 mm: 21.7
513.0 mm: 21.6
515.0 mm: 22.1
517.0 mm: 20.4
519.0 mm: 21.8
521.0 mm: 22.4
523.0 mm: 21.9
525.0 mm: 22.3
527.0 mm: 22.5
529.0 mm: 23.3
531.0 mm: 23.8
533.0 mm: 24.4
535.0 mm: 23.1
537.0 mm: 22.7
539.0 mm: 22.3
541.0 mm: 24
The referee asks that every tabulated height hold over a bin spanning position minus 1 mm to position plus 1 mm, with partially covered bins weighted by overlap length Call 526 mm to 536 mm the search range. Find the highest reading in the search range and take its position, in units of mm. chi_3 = 533.0 mm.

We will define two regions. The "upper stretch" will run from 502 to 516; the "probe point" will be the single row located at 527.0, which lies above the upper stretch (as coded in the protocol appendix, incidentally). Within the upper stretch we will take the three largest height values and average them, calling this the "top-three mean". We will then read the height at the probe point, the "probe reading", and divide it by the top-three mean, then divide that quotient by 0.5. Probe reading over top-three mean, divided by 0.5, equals 2.06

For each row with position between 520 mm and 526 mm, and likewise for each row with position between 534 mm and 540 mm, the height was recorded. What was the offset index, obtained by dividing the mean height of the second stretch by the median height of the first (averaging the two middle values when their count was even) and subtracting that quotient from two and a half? 1.48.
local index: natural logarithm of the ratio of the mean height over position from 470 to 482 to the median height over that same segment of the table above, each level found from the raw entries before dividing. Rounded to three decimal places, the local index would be 0.014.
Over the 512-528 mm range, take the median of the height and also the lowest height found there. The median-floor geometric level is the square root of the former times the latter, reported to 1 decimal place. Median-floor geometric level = 21.2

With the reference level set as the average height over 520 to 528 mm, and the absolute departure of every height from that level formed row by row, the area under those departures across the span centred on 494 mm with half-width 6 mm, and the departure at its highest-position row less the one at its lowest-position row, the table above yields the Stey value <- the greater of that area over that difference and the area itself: 24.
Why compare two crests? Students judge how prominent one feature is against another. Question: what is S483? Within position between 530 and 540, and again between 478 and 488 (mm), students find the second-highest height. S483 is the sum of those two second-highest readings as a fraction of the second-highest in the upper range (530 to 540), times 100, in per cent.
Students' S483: 187.0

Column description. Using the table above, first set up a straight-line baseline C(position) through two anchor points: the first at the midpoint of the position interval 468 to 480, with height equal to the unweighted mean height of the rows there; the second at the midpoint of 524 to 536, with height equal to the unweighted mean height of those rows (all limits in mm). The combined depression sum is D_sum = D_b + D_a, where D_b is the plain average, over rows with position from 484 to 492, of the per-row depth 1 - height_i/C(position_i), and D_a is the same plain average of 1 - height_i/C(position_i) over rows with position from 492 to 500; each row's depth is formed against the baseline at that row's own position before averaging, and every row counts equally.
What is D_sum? 0.147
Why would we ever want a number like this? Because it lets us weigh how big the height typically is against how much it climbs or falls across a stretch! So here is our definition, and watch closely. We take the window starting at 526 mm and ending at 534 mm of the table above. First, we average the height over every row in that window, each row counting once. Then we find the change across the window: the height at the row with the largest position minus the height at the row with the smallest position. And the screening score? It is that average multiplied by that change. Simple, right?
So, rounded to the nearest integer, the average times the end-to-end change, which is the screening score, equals 45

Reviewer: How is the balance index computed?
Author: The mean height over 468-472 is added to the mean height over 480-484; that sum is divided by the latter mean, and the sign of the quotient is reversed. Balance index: -2.063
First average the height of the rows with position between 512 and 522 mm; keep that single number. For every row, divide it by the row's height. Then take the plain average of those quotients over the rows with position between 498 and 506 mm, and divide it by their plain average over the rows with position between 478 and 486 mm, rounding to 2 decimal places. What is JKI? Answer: 1.01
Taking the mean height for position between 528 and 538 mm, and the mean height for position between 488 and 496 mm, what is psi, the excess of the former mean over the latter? 3.5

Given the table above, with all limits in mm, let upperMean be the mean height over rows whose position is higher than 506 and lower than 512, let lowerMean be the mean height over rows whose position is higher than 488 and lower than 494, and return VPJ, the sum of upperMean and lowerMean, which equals 41.3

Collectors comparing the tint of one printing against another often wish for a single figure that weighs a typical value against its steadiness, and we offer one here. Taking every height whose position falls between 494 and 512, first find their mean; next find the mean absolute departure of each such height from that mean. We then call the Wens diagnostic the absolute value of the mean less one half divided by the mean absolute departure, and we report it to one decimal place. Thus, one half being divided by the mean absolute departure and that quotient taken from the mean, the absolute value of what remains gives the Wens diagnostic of 19.9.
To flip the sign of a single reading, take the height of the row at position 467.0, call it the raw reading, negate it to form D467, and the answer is -24.3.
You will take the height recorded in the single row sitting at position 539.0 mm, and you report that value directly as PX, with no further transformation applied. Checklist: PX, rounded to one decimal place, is 22.3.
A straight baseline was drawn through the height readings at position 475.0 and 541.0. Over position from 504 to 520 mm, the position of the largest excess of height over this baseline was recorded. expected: 515.0 mm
